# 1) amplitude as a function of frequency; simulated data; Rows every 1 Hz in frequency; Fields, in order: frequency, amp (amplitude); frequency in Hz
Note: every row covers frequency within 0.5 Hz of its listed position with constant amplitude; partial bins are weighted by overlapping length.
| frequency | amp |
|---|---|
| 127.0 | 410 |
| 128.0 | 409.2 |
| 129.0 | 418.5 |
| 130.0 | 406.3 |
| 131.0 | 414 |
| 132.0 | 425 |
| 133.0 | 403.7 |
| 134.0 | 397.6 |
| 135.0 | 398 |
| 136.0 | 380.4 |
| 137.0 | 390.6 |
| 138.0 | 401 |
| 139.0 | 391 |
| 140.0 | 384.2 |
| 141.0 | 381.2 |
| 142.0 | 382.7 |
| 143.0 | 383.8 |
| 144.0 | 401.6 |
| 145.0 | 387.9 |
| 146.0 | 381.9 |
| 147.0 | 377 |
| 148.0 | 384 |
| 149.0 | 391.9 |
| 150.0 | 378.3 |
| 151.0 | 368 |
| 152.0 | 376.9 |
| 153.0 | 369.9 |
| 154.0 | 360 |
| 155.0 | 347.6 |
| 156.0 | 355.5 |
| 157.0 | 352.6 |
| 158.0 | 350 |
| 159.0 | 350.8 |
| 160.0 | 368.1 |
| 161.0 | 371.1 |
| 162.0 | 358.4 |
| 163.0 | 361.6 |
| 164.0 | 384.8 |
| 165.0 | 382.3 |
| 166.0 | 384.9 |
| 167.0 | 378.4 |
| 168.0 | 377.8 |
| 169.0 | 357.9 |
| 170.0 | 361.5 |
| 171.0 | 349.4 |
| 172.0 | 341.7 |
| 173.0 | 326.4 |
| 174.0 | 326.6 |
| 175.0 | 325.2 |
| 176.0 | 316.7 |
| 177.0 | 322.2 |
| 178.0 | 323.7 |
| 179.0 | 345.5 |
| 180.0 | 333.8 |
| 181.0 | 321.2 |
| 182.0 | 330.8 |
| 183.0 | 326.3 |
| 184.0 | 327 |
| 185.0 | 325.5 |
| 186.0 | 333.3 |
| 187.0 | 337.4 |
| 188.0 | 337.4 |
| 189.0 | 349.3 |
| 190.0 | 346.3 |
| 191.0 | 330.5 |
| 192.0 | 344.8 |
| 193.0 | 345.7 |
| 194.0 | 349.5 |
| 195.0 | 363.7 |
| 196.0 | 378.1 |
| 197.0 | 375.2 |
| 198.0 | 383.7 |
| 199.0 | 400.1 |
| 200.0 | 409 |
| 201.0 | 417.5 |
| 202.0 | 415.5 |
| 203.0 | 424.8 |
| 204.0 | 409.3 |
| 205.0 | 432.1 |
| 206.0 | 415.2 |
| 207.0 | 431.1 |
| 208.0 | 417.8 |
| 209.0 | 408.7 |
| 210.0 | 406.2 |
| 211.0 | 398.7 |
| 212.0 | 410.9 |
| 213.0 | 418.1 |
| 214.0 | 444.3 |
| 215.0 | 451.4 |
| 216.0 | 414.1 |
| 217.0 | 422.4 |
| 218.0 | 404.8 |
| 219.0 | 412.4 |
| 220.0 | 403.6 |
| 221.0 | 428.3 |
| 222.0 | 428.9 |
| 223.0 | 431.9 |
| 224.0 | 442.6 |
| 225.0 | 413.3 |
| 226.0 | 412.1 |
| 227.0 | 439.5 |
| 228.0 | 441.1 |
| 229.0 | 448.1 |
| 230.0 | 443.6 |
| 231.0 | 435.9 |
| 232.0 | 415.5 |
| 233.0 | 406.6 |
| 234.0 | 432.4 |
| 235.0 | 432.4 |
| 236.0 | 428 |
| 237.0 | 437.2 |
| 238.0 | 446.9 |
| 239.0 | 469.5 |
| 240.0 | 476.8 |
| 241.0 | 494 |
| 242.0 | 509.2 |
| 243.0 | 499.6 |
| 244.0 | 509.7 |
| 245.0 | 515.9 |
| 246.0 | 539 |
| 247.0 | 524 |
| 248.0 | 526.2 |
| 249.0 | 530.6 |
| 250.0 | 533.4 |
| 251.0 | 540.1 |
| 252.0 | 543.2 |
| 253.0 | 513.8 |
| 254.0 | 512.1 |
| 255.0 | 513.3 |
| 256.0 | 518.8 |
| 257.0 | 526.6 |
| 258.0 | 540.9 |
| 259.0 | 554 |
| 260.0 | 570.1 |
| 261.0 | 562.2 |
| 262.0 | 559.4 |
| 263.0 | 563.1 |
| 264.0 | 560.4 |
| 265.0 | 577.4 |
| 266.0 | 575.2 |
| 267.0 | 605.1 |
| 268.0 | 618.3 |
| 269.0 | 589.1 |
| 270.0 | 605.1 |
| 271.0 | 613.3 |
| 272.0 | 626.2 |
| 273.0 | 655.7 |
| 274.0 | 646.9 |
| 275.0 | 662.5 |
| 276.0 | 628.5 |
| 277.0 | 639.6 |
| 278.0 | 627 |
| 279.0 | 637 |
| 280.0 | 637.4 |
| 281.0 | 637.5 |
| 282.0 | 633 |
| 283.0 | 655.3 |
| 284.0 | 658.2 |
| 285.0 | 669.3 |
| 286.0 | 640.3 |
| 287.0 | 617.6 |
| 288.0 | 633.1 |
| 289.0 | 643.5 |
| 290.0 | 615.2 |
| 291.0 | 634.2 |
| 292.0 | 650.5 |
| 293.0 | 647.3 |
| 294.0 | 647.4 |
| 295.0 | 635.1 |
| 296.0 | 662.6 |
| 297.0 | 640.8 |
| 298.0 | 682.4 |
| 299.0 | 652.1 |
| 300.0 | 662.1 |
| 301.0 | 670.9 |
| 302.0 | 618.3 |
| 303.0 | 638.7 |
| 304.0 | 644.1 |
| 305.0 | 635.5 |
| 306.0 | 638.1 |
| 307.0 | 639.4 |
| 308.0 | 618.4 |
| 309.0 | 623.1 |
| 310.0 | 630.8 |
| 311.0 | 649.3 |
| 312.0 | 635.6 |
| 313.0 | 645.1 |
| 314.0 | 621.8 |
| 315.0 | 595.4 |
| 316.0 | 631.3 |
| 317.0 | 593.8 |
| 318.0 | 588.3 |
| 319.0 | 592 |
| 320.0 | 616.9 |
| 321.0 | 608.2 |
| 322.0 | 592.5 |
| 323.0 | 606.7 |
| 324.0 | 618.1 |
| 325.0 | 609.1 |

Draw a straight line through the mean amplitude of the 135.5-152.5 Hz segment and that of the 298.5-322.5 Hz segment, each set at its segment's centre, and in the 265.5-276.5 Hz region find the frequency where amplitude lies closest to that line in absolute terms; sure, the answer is 266.0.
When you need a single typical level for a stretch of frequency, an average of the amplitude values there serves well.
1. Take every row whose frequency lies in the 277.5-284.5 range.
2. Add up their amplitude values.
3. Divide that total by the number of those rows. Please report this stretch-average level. 641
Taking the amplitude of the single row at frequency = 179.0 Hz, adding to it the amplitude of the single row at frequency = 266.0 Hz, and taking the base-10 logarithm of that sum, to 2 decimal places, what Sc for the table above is 2.96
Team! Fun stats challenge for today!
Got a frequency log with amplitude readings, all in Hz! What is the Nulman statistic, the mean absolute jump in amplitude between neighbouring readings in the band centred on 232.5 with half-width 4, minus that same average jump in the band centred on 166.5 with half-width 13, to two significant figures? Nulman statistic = 2.4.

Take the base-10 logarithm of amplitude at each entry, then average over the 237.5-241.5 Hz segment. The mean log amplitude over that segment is 2.67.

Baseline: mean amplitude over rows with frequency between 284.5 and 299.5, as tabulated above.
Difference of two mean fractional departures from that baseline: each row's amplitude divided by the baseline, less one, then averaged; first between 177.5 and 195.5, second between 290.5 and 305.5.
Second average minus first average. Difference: 0.5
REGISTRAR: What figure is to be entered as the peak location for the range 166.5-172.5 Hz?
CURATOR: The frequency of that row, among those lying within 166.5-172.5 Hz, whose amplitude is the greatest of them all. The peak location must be 167.0 Hz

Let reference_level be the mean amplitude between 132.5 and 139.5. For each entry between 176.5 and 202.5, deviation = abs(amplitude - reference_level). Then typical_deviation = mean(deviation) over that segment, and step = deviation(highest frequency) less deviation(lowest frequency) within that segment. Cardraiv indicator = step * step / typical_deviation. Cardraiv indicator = 57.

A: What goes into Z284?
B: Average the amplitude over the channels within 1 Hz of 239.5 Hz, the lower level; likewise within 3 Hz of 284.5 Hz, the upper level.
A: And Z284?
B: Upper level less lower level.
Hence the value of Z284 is 172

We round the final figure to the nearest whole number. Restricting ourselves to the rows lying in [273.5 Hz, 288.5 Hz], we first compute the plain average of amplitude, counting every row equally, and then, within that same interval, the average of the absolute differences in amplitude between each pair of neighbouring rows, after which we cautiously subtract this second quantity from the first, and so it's 628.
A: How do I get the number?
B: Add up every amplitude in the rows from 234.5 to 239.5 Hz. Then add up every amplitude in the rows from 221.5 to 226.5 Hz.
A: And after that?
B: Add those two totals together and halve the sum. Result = 2171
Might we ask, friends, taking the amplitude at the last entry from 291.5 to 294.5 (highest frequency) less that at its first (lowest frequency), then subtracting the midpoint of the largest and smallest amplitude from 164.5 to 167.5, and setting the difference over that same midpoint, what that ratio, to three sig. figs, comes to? -1.01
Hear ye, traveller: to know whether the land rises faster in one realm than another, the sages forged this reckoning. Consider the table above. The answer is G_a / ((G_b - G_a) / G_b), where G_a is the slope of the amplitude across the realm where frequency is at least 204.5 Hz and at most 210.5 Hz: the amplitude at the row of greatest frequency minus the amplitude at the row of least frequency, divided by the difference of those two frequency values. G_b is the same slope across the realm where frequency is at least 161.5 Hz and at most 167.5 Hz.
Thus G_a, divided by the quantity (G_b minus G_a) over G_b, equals -2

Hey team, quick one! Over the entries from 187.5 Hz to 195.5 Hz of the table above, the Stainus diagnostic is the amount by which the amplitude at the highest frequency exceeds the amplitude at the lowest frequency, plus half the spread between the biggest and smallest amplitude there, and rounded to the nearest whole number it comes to 43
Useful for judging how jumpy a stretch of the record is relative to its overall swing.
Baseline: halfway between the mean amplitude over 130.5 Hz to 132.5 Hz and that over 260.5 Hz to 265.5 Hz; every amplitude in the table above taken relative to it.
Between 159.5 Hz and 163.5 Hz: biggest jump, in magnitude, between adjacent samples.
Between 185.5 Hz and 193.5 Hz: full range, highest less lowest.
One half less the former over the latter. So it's -0.18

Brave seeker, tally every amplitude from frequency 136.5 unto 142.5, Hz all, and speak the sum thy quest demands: 2331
